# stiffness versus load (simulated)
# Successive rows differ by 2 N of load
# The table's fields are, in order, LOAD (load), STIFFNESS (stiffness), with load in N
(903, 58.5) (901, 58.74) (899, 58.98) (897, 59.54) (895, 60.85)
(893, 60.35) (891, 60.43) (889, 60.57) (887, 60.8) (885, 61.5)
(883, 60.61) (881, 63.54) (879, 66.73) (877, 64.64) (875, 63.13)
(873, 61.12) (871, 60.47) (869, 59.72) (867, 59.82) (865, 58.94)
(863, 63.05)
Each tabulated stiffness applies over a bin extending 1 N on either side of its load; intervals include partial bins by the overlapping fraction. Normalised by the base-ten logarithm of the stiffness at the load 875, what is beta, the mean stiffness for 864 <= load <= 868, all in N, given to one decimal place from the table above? 33.0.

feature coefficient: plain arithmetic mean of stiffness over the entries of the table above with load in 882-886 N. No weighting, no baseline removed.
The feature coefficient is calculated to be 61.1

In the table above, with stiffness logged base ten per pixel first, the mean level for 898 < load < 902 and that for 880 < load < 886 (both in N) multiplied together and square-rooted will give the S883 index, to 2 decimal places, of 1.78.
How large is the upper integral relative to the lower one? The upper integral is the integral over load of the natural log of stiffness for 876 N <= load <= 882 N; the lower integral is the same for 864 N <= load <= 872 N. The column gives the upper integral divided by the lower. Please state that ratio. 0.8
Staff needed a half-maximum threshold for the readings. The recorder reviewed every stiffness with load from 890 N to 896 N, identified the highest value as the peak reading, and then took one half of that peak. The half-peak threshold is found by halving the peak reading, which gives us 30.4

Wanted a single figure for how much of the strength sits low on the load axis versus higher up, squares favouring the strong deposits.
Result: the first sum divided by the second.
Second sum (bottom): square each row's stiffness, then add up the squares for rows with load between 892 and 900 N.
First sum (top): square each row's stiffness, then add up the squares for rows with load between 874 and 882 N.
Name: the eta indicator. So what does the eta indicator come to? 1.2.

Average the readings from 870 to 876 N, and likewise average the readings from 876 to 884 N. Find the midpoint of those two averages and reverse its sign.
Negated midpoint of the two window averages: -62.7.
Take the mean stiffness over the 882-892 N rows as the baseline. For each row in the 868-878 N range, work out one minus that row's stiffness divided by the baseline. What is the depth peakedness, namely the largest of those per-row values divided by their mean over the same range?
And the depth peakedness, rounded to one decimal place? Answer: -1.0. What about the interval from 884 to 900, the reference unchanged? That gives 4.5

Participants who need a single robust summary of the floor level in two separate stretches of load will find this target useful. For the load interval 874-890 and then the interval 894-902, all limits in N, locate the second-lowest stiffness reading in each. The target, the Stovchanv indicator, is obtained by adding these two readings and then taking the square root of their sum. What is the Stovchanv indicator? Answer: 10.9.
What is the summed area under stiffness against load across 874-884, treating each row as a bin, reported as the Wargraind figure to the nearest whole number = 637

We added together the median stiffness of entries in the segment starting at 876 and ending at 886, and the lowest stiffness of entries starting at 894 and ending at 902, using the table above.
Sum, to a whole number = 122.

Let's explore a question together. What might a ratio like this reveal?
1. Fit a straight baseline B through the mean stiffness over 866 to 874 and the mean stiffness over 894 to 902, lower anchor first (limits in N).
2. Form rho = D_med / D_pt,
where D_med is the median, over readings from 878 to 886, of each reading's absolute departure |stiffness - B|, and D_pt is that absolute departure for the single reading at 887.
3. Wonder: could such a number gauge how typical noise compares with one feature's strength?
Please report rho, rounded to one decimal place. 2.7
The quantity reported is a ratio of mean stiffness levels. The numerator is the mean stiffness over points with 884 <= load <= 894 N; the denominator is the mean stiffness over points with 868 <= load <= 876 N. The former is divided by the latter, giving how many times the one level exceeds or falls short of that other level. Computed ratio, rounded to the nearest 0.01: 0.99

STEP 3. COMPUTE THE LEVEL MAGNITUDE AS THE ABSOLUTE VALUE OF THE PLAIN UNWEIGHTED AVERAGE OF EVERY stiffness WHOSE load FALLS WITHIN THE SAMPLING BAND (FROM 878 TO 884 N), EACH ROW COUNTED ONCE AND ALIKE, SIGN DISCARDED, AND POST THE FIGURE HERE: 63.6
